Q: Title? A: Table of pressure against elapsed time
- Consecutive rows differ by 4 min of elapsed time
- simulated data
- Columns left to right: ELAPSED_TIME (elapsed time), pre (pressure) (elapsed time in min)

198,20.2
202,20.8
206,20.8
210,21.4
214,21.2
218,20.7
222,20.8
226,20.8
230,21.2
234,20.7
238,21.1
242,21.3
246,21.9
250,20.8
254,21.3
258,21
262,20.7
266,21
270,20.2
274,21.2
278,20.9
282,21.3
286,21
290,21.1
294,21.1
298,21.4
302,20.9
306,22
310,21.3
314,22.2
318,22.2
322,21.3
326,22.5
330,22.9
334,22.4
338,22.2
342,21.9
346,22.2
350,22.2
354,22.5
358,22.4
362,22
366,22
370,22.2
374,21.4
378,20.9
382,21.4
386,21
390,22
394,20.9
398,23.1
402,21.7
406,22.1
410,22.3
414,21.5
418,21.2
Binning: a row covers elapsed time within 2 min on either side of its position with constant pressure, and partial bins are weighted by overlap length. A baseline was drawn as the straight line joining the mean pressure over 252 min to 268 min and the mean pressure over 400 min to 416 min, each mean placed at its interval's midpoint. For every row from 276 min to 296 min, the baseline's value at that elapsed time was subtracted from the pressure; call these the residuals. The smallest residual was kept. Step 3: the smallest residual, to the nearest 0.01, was -0.21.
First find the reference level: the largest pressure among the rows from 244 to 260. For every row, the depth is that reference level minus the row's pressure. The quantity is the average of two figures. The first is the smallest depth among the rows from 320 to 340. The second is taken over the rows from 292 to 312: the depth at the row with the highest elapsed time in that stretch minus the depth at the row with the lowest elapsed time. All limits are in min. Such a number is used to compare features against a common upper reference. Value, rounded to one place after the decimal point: -0.6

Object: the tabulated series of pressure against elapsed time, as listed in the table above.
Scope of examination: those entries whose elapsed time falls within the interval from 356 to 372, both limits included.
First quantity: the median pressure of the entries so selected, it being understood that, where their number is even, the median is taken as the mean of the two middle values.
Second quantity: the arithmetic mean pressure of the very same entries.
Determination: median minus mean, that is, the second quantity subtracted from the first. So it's -0.05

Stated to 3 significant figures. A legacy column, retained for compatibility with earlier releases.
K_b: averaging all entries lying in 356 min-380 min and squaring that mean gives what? 476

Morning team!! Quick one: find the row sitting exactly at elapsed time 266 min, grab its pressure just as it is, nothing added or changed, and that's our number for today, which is 21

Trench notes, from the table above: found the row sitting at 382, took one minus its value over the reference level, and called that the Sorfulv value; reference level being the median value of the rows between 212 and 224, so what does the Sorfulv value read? -0.029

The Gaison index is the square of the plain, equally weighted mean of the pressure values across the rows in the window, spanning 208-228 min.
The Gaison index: 440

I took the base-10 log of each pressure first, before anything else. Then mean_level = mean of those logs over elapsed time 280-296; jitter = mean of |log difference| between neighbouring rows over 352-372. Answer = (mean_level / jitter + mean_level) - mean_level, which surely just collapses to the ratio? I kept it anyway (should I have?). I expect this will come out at 387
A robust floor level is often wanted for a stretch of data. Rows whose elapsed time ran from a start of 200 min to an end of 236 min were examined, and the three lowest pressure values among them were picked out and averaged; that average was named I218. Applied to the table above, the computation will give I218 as 20.7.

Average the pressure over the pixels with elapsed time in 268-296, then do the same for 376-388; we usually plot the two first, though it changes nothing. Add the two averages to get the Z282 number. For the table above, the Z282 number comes 42.1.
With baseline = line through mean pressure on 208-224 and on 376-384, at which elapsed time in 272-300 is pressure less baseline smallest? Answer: 278 min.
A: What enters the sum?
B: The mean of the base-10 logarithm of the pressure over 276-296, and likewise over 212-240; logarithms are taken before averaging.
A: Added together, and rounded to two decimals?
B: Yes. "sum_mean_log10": 2.64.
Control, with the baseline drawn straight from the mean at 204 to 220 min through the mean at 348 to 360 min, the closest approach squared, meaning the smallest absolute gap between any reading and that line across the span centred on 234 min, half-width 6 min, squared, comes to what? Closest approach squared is 0.000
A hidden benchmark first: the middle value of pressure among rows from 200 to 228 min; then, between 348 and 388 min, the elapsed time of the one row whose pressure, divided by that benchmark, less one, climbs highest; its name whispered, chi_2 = 354 min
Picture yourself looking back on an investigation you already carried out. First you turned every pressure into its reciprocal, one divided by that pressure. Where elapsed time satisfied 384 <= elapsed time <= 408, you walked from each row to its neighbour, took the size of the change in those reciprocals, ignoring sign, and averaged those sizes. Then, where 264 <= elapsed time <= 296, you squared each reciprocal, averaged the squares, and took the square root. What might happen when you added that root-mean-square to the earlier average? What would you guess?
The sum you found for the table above 0.0502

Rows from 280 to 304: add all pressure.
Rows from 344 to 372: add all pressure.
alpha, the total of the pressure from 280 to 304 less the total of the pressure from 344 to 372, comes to -29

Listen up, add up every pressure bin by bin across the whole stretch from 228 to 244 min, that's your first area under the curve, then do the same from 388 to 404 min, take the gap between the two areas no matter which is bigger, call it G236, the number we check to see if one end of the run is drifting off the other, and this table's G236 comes 14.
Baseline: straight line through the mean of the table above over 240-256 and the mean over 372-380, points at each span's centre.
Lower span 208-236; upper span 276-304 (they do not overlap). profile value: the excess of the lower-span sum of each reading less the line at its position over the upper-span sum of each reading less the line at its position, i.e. -2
